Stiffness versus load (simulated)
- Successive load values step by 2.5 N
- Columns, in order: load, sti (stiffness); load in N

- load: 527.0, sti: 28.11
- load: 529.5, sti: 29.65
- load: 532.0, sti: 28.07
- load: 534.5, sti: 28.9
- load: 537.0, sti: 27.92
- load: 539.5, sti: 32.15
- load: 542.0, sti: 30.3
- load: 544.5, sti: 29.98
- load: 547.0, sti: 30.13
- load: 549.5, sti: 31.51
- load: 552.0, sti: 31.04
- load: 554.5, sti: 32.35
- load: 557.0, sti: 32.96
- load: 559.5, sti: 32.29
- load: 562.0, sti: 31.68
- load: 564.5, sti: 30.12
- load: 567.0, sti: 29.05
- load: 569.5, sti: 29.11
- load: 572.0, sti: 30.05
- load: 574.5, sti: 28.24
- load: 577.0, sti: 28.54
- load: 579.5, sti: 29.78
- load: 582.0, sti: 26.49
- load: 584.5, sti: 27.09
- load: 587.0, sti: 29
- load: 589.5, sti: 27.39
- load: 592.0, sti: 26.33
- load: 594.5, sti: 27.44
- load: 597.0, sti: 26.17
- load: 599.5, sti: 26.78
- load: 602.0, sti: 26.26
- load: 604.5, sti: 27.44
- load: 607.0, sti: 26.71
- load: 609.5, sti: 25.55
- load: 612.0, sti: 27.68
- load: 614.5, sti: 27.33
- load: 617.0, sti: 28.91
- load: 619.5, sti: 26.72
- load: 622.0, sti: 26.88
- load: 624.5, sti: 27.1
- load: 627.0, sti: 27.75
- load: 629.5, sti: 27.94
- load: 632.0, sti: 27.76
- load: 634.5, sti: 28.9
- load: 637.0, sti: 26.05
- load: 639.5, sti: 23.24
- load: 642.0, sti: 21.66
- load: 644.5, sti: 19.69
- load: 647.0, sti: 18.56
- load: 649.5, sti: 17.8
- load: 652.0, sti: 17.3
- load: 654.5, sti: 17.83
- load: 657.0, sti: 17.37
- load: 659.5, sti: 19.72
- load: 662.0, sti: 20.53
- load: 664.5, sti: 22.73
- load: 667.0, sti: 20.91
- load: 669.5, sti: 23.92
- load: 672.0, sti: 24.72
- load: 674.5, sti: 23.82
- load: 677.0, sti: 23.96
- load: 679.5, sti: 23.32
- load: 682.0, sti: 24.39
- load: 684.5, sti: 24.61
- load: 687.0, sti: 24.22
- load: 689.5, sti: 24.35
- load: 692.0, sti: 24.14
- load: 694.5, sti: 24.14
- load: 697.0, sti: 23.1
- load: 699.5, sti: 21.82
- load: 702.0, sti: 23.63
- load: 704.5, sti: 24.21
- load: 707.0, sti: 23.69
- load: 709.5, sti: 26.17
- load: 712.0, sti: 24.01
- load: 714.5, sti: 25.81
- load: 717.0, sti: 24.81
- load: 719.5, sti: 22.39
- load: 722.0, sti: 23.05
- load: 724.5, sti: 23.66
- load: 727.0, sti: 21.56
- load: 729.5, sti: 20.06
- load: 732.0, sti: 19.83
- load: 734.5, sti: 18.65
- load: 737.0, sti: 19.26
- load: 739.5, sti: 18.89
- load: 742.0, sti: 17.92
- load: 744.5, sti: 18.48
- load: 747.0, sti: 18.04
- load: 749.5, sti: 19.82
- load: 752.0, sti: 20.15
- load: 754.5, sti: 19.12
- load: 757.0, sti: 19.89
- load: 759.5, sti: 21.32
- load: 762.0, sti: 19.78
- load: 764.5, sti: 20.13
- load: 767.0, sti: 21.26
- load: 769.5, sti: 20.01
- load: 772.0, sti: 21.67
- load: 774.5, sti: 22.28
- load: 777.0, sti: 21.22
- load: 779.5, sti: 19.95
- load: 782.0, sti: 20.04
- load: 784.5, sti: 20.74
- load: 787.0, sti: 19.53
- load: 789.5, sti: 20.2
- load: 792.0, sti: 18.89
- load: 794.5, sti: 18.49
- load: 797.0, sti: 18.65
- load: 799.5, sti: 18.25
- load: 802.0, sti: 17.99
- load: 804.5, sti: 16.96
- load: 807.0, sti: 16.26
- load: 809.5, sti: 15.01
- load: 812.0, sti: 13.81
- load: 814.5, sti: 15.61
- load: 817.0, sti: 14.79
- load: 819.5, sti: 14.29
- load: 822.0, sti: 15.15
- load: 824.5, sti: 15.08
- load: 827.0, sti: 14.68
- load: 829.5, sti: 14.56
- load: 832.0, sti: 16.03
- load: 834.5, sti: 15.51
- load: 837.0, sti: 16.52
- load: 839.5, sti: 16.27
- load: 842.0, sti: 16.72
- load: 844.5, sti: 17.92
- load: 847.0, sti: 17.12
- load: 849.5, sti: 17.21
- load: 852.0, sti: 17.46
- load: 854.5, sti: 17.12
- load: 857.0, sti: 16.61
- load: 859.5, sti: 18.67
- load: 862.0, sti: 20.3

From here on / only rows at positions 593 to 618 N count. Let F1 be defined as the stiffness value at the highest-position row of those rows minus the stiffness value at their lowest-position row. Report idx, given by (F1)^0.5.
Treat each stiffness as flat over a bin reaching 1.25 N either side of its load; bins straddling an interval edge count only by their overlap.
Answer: 1.21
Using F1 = 1.5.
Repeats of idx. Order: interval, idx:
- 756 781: 0.24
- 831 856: 1.04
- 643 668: 1.10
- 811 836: 1.30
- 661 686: 2.02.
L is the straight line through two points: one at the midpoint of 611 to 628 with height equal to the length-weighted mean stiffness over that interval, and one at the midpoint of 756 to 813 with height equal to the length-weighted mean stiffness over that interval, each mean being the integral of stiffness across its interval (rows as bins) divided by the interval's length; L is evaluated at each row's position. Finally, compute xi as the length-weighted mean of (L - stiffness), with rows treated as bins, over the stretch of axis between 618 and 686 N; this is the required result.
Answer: 2.7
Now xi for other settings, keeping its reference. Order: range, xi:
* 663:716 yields 0.1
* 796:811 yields 1.2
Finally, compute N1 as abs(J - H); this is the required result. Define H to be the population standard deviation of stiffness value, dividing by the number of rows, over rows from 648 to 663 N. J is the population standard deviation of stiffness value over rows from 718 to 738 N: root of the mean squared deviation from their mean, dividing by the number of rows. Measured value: 0.50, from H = 1.24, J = 1.7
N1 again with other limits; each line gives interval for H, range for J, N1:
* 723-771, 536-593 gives 0.55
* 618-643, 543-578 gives 0.70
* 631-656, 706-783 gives 1.97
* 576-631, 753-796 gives 0.01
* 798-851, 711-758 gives 1.11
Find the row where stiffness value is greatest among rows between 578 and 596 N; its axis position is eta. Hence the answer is 579.5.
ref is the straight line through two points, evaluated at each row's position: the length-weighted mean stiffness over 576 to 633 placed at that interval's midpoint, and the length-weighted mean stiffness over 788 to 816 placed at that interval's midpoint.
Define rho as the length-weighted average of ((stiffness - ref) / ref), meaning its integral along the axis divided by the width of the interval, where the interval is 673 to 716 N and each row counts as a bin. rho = 0.06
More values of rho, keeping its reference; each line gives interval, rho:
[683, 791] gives 0.05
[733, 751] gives -0.08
